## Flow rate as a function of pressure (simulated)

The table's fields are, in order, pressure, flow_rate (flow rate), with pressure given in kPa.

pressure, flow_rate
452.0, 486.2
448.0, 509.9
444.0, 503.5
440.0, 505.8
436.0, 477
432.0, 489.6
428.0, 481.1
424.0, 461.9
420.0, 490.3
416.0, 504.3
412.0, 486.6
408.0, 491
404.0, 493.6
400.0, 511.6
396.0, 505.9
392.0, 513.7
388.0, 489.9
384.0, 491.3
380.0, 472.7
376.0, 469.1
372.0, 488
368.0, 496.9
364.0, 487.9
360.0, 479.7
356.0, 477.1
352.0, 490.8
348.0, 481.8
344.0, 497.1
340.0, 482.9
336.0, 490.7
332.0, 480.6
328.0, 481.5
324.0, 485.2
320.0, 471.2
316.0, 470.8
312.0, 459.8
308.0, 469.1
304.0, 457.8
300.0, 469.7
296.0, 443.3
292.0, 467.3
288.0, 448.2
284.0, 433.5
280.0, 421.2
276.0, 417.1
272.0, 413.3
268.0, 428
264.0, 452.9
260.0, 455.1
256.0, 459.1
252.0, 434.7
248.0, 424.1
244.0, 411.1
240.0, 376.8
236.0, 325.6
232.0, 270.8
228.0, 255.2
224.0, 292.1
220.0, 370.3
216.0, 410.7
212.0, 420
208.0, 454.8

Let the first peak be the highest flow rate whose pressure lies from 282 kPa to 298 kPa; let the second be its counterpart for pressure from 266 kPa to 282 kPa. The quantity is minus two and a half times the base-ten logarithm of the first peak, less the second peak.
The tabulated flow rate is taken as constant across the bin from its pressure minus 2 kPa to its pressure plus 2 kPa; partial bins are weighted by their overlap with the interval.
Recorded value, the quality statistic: -435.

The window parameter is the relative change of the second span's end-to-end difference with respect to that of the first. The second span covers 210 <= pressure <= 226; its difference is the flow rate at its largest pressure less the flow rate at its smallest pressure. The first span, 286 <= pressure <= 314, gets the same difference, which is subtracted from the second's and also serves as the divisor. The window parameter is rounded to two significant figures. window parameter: -12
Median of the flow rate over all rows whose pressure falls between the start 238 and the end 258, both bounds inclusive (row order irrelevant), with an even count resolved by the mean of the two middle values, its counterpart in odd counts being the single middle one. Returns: 424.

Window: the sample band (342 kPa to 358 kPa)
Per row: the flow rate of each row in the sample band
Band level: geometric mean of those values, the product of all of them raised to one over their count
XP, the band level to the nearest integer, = 487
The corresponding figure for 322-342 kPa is 484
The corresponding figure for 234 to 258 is 403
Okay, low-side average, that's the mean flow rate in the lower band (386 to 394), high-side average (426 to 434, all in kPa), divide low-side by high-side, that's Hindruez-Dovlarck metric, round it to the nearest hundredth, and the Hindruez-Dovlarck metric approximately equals 1.03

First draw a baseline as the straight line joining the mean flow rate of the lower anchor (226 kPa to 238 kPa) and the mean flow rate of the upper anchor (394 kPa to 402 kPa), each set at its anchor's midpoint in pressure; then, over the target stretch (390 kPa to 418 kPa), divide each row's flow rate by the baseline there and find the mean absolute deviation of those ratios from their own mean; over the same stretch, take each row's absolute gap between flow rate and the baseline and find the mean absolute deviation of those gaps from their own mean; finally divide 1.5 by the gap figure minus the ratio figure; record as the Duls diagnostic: 0.12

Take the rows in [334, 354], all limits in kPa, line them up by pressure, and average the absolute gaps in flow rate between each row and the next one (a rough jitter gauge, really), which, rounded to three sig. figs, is 11.6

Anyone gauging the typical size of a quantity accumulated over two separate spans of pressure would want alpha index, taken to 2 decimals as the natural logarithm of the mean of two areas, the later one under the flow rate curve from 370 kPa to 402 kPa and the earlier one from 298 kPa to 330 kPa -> 9.64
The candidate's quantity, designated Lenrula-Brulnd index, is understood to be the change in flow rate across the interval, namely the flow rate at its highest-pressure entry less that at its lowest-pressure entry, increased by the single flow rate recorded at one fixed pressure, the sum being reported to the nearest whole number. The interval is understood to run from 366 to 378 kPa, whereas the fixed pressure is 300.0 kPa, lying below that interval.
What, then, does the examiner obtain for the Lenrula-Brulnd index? 442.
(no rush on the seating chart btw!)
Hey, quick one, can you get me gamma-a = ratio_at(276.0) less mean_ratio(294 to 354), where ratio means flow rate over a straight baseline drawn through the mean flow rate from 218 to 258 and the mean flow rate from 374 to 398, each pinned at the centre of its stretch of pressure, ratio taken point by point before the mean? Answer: -0.033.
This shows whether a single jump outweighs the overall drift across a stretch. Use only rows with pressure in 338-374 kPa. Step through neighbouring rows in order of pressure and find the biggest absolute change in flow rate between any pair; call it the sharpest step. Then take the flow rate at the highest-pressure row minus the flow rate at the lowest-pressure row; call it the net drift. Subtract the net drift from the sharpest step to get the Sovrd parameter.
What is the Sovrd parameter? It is 10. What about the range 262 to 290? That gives 30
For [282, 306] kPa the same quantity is 2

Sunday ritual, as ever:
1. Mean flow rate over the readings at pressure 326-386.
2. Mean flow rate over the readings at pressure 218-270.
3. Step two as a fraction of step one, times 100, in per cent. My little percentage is 79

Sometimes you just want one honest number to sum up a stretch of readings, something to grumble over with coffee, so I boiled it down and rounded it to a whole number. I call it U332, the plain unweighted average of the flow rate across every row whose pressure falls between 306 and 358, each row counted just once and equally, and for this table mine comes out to 480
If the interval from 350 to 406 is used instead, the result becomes 491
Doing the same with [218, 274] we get 384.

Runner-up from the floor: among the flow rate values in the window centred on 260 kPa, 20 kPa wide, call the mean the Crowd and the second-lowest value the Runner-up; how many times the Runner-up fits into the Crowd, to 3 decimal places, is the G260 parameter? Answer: 1.026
